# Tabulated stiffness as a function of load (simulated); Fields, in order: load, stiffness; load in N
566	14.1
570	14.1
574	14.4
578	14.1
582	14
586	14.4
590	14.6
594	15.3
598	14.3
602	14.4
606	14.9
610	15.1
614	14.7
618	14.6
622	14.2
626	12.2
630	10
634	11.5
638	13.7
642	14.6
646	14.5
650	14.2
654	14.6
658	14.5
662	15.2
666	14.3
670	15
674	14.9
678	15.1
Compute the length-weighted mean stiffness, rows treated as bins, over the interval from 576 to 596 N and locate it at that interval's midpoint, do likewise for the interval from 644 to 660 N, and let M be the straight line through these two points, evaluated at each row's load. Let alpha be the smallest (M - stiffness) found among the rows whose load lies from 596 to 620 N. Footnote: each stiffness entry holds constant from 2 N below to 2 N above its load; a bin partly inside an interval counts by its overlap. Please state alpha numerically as -0.6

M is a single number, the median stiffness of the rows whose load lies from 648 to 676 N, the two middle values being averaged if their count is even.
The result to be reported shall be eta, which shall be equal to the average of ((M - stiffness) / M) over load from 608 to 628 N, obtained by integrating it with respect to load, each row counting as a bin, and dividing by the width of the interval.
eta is 0.03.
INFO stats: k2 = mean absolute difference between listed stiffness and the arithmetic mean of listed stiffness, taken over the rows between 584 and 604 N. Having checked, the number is 0.28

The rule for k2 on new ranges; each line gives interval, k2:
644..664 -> 0.24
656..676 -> 0.30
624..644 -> 1.40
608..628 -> 0.78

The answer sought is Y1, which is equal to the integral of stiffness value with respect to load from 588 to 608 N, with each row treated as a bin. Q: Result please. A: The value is 294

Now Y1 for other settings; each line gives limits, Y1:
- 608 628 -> 283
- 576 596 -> 290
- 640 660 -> 290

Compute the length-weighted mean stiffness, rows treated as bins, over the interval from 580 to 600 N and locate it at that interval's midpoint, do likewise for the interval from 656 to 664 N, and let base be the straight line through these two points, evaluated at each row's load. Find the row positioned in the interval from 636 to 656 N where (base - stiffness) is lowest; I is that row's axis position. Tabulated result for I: 642 N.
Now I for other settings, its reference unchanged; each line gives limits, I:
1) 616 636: 618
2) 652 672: 662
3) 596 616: 610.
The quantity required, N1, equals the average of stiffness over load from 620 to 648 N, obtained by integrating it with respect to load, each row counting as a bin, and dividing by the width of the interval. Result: 13.0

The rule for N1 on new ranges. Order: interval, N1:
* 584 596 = 14.8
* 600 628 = 14.3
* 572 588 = 14.2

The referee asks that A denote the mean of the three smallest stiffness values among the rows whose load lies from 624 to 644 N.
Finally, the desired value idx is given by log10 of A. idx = 1.05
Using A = 11.2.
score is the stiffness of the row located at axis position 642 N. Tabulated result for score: 14.6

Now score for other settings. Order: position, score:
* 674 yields 14.9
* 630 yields 10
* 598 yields 14.3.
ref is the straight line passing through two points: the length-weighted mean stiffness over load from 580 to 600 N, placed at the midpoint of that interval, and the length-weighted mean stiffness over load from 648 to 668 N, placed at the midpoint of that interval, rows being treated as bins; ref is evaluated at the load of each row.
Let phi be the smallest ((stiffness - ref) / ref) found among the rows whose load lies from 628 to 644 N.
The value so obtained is -0.312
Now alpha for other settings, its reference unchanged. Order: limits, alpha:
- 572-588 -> 0.1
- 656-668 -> -0.8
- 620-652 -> -0.1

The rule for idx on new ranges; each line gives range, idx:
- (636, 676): 1.15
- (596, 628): 1.13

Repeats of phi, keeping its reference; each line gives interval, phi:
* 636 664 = -0.058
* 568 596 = -0.036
